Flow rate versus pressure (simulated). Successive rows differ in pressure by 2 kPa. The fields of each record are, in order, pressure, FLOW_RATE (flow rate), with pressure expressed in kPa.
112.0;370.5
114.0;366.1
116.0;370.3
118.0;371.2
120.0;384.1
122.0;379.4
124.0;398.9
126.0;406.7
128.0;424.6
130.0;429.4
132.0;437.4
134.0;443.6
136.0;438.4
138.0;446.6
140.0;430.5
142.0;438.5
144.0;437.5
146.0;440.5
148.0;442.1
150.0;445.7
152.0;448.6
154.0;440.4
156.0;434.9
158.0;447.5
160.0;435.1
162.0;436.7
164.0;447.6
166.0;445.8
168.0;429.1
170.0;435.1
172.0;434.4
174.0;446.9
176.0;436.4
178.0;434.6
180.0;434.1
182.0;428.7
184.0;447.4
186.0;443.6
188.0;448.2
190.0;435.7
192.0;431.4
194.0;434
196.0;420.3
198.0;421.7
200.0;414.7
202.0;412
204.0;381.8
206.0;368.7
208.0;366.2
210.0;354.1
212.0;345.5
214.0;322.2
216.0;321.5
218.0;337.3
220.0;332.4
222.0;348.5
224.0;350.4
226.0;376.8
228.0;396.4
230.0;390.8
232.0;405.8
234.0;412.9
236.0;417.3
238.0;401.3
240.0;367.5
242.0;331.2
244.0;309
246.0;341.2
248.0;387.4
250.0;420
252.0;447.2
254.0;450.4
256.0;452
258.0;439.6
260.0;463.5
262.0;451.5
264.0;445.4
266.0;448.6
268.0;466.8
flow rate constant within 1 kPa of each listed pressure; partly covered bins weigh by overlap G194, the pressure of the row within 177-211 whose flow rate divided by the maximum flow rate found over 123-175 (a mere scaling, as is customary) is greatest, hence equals 188.0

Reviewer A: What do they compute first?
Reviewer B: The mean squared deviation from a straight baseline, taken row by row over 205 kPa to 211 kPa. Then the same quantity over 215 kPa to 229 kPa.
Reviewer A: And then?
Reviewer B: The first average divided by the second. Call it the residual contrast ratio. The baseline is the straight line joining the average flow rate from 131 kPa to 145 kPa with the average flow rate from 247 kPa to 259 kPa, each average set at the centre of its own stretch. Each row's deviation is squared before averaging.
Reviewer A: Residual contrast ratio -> 0.71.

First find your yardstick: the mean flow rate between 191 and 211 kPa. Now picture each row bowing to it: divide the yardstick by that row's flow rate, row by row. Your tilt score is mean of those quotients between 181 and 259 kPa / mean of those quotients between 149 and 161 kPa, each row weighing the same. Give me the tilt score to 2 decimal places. 1.14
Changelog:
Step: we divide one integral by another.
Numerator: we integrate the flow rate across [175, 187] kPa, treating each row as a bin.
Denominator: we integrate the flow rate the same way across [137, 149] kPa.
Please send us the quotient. 1.00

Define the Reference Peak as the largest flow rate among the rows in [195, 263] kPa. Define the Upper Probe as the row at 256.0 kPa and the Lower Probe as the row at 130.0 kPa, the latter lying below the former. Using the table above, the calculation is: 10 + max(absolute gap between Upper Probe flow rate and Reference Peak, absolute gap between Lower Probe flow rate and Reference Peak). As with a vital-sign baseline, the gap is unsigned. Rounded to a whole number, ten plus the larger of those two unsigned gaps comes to 44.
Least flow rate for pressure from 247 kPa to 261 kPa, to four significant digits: 387.4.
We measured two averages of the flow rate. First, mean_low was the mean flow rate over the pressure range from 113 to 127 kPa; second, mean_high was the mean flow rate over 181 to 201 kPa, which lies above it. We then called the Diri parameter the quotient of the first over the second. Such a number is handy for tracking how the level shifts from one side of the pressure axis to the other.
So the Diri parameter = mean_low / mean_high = 0.88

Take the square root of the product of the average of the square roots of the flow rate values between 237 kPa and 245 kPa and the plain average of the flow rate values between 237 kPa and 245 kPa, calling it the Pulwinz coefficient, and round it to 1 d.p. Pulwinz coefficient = 81.3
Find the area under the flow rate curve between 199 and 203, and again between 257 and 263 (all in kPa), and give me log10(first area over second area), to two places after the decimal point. -0.21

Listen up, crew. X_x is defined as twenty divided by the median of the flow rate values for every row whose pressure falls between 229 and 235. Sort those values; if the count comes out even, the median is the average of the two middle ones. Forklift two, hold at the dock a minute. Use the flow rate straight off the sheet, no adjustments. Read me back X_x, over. 0.049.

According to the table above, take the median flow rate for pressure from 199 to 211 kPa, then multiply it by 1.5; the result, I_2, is 563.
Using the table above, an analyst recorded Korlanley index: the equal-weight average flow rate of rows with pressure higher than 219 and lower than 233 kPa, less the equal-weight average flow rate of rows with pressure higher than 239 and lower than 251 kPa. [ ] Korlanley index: 12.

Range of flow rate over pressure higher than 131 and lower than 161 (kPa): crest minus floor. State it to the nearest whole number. 18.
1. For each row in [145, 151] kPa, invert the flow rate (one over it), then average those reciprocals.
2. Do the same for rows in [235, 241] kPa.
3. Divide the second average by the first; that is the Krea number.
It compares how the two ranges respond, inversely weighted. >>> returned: 1.12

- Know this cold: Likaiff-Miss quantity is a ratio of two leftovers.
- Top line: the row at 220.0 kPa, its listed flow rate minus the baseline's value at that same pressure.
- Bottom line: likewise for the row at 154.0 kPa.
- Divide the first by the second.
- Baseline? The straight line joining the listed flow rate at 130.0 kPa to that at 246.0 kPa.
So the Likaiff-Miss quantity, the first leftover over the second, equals -1.0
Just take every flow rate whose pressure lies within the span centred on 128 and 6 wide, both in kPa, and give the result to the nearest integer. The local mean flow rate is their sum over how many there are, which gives 420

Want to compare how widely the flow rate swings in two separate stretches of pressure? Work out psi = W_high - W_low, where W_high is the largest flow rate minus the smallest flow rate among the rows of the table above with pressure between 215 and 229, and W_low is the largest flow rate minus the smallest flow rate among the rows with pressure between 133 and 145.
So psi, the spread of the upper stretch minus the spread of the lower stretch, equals 59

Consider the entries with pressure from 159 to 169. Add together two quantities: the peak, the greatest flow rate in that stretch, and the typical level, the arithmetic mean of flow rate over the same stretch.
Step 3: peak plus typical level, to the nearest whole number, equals 886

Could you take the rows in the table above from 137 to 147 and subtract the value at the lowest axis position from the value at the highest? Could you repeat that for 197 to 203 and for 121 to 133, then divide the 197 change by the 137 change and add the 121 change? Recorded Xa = 60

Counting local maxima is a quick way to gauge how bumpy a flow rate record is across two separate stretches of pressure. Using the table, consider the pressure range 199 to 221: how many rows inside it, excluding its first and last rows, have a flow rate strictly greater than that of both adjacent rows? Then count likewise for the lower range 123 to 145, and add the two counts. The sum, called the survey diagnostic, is 4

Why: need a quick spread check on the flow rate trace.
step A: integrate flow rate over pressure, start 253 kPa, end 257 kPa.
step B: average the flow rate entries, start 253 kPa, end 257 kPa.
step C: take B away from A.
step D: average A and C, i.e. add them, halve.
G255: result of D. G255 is 1579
